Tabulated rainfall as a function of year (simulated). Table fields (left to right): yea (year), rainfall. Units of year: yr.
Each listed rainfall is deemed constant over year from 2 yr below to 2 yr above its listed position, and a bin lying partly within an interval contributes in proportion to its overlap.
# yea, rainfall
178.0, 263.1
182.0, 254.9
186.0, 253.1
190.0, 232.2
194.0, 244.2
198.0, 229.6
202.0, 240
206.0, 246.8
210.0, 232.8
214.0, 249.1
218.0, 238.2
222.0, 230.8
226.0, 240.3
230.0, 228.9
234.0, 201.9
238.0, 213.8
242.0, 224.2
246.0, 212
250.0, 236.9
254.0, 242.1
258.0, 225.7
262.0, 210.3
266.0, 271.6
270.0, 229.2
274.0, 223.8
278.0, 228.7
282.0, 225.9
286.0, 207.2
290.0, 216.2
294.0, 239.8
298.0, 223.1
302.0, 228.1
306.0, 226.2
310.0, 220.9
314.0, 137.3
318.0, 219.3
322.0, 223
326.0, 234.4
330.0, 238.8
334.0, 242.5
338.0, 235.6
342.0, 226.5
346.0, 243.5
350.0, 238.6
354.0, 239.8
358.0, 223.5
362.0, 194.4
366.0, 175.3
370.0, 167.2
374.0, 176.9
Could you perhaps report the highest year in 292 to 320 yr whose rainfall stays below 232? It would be 318.0 yr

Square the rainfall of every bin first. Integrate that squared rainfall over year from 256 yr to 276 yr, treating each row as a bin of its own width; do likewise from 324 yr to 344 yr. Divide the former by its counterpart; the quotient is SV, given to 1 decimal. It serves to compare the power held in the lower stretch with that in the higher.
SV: 1.0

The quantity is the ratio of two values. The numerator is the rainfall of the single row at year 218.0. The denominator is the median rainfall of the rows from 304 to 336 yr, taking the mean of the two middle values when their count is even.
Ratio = 1.06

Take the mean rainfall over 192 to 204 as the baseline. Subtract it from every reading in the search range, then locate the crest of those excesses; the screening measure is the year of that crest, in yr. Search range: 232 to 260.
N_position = 254.0 yr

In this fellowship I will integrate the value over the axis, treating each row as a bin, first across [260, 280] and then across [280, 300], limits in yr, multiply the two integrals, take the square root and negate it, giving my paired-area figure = -4550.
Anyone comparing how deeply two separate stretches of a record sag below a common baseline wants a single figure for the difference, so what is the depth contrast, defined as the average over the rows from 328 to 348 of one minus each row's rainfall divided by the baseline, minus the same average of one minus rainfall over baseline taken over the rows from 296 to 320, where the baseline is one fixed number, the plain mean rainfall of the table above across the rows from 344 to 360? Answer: -0.12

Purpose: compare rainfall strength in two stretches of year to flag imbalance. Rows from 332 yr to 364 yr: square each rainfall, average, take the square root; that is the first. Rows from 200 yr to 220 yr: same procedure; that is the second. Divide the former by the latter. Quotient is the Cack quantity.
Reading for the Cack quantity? 0.96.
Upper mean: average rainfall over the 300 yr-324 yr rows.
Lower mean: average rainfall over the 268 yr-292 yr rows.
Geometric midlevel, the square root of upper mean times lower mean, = 215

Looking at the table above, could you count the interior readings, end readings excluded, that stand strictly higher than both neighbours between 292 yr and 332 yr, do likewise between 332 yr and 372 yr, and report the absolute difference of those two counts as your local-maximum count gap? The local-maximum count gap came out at 1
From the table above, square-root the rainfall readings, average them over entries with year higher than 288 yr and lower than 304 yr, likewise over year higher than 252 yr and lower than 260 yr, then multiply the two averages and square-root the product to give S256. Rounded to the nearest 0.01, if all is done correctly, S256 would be 15.17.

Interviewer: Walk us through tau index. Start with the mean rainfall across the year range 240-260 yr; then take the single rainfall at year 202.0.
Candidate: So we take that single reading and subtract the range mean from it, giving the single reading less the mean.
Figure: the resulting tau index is 12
